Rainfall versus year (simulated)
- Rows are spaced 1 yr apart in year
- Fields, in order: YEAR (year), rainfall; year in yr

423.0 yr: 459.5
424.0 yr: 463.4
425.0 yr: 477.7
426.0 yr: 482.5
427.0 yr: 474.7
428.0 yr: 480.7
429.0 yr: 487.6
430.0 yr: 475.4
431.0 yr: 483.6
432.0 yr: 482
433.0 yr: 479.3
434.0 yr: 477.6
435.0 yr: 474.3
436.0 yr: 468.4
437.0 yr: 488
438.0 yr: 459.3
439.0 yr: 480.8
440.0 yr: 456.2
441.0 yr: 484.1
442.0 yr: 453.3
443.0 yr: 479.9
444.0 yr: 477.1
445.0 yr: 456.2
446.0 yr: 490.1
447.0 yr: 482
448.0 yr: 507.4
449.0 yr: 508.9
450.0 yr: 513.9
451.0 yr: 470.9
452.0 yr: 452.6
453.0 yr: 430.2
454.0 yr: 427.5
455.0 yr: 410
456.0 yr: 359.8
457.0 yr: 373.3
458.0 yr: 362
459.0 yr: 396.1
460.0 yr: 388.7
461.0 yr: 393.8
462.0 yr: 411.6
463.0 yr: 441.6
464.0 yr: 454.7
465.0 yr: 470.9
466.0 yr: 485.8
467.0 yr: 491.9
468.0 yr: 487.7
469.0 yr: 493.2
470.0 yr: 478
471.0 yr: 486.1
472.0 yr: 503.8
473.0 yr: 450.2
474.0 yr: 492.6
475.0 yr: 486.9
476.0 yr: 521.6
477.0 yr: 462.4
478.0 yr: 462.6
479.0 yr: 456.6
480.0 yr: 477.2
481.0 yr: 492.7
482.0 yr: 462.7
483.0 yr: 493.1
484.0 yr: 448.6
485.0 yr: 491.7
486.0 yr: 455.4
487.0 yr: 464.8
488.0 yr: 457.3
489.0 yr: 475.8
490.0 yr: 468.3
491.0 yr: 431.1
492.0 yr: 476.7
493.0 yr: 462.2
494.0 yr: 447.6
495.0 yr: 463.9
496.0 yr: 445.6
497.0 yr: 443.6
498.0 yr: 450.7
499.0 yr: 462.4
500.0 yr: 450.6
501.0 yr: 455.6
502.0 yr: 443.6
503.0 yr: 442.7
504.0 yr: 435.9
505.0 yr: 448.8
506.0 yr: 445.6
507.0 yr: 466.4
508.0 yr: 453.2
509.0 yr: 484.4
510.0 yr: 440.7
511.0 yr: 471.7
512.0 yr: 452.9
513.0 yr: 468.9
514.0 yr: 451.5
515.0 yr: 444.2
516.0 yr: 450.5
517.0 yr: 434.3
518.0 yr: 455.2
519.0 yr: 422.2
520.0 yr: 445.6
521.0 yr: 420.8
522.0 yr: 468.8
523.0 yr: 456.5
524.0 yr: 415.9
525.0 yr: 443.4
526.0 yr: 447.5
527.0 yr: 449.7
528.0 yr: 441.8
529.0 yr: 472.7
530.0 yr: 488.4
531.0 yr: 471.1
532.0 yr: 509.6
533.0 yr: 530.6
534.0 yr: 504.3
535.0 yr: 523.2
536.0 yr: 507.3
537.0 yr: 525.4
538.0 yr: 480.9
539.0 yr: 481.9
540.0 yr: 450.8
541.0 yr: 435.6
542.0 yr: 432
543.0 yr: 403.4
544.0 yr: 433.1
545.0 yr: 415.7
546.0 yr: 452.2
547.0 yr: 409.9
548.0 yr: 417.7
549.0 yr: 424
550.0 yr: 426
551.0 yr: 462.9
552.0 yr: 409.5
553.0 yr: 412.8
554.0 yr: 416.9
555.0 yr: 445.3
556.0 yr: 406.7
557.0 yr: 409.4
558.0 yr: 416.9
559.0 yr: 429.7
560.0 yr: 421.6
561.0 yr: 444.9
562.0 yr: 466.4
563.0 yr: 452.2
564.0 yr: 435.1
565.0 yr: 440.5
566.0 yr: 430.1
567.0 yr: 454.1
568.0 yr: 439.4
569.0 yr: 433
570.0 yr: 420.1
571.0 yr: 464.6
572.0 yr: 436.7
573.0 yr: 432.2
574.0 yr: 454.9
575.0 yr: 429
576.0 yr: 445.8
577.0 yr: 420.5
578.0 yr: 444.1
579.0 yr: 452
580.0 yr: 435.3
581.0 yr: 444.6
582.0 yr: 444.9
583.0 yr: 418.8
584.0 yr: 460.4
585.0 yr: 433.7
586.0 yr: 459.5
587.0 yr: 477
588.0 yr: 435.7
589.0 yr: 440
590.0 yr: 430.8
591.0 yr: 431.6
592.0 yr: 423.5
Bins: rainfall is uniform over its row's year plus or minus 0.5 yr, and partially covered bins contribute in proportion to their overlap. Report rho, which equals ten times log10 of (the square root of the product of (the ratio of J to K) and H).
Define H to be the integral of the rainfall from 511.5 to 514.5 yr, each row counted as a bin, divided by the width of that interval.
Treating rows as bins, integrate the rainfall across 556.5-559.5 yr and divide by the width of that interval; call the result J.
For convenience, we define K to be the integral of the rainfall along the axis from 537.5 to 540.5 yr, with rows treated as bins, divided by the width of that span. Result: 13.05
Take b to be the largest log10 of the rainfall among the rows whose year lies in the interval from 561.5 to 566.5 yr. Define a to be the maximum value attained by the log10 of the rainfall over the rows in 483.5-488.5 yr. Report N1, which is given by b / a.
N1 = 0.991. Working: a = 2.69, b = 2.67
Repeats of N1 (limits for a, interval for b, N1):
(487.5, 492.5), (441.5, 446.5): 1.004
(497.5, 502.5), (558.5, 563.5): 1.001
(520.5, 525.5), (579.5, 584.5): 0.997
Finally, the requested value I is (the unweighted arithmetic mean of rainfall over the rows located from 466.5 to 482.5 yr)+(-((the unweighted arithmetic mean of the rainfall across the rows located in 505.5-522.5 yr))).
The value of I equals 30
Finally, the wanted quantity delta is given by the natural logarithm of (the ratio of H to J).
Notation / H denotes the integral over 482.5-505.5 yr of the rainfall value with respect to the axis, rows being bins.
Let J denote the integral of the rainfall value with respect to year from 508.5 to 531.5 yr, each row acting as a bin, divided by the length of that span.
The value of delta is 3.15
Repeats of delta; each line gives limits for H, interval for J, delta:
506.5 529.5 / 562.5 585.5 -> 3.16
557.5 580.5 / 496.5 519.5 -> 3.11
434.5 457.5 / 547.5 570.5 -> 3.20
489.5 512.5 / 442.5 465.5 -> 3.16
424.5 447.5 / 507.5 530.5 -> 3.19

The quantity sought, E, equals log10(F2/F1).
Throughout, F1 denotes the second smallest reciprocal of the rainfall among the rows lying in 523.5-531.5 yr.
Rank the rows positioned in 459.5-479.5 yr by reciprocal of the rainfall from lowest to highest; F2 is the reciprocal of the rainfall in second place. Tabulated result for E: -0.03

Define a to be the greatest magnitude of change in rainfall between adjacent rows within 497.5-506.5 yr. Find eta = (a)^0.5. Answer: 3.6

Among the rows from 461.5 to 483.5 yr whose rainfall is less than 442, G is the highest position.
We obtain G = 463.0 yr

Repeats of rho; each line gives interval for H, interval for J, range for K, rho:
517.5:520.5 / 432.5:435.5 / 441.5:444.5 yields 13.25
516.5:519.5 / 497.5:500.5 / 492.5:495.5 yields 13.19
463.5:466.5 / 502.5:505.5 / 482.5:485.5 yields 13.20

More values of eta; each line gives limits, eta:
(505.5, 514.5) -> 6.6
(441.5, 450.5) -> 5.8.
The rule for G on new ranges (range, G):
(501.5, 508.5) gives 504.0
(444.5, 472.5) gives 463.0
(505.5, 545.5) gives 545.0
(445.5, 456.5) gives 456.0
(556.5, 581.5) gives 580.0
